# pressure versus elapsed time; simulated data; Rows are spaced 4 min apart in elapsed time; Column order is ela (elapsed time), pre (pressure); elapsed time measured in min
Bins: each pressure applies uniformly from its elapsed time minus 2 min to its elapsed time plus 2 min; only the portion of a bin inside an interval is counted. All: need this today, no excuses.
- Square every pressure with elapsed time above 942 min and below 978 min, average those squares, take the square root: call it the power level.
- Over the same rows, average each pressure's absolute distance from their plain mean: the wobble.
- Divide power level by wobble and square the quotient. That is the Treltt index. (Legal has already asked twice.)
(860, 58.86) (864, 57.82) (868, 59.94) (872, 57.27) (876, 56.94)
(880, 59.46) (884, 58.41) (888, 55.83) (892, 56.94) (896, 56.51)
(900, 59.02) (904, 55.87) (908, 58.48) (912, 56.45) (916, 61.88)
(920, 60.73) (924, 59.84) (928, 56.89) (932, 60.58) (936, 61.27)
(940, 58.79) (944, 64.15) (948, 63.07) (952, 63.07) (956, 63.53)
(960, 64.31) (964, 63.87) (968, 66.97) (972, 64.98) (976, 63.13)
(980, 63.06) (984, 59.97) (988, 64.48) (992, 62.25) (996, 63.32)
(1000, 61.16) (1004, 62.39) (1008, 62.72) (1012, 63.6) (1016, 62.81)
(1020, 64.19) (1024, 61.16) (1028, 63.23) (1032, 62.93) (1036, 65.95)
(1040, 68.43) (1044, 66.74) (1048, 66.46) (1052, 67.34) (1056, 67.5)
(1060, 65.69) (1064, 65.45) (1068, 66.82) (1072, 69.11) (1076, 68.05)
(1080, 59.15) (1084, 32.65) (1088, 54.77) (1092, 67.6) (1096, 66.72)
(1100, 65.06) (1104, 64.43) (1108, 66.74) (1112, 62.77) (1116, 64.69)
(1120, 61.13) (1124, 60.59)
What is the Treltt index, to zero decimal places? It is 5392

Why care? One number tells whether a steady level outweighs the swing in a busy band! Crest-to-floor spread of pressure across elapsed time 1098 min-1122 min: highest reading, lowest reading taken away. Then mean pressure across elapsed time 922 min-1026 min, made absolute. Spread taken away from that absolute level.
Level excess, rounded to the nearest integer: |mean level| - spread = 57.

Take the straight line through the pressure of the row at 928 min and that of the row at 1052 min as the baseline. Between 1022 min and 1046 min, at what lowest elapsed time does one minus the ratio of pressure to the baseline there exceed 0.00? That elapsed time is 1024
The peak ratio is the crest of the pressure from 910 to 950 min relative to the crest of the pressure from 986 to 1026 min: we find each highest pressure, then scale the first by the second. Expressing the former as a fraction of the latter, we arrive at 0.995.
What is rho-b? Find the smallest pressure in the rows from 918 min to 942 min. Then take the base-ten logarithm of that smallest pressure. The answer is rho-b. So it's 1.76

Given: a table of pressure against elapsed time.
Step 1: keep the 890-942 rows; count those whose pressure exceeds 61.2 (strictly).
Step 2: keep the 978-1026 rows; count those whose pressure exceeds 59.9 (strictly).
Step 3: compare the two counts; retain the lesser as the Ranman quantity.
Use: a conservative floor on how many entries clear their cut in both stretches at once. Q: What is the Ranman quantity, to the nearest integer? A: 2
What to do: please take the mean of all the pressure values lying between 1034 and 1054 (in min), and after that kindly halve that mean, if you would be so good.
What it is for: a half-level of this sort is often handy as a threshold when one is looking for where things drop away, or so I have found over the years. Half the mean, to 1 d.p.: 33.5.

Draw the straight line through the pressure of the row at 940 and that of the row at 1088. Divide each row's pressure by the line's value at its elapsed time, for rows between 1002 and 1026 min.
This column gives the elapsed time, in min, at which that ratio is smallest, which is 1024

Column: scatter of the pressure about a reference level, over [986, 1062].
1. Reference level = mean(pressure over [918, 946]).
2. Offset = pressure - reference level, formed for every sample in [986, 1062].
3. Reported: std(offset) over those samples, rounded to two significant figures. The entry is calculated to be 2.2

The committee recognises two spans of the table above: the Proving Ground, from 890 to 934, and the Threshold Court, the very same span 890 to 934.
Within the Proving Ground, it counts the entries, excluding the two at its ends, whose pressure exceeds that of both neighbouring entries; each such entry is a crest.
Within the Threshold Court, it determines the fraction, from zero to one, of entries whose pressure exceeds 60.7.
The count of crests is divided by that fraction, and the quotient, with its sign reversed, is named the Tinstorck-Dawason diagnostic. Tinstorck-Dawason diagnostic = -16.5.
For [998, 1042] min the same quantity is -3.0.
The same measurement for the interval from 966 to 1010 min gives -2.2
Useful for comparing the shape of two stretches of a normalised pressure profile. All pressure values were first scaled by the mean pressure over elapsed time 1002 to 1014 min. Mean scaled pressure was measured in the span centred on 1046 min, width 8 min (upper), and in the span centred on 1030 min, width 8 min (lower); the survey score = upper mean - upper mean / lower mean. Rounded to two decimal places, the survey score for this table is 0.00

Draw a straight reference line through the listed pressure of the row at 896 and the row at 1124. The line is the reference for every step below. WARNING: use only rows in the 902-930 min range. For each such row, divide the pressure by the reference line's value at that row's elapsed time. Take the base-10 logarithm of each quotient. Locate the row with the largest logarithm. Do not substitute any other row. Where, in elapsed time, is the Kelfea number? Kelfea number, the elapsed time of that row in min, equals 916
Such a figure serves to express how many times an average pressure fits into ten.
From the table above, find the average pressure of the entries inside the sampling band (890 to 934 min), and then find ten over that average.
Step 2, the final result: 0.171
